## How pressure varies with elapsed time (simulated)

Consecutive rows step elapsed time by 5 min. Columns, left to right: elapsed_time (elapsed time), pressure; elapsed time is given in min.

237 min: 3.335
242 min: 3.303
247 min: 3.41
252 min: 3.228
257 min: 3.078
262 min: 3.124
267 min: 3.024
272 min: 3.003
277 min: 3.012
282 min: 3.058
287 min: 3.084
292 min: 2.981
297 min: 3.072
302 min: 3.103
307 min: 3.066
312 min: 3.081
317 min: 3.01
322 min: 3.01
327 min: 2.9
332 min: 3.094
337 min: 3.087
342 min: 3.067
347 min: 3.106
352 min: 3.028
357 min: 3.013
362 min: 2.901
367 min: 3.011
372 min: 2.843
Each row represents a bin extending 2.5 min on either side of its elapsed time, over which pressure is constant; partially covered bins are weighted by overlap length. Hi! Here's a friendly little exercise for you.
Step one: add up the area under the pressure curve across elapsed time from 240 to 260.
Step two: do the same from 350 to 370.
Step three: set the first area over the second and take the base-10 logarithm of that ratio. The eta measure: 0.037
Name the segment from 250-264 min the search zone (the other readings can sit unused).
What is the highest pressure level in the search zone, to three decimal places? 3.228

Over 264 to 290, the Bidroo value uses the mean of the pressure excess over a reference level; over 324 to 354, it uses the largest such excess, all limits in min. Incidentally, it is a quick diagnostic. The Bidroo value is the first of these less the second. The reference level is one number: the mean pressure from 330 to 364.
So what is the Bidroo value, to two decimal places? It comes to -0.07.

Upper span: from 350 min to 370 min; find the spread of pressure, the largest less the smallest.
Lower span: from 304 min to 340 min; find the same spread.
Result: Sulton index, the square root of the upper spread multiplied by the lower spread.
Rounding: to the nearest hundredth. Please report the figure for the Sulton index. 0.16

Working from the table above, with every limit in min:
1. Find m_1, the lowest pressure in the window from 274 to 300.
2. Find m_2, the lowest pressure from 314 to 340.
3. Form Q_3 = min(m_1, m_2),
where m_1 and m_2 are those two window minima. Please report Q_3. 2.90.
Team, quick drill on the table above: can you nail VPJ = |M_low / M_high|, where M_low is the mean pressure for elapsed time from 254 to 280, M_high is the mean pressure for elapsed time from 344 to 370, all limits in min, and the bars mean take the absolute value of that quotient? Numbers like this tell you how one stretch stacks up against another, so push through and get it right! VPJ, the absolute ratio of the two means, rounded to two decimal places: 1.01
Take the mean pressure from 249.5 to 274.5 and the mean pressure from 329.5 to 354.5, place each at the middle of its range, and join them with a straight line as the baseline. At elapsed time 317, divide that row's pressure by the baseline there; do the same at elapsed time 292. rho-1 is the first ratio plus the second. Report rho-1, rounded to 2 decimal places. 1.94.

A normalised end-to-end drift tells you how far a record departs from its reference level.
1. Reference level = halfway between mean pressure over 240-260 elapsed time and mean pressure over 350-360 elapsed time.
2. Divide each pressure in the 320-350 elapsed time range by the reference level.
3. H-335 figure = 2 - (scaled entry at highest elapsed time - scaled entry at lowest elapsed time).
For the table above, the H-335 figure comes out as 1.97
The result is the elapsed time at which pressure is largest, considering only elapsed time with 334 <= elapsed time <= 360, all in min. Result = 347 min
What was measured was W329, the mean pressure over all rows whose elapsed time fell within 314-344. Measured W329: 3.03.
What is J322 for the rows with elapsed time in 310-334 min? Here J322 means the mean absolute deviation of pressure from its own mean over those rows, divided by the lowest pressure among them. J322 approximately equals 0.0189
